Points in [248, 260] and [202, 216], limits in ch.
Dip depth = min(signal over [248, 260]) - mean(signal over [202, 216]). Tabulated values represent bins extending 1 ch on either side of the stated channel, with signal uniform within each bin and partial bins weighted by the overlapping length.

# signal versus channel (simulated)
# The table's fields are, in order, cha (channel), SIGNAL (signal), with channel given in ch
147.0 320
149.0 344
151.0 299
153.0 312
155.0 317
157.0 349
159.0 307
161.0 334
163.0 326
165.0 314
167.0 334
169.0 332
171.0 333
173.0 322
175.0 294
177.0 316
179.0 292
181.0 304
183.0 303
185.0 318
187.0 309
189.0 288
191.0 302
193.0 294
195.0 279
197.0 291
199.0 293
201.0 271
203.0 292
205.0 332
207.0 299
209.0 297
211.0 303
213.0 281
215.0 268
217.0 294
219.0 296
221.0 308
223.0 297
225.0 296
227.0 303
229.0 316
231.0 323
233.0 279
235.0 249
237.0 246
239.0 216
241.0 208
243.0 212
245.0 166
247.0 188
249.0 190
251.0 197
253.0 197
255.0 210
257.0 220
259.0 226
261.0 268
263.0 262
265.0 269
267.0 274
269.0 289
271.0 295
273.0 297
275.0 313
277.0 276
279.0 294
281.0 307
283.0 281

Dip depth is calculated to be -106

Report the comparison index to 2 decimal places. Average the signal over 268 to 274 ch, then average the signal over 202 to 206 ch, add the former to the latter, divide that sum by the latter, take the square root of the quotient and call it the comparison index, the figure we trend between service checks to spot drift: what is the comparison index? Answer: 1.39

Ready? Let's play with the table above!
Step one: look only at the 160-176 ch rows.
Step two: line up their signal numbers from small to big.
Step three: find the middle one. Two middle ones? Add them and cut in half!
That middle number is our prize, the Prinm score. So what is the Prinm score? 329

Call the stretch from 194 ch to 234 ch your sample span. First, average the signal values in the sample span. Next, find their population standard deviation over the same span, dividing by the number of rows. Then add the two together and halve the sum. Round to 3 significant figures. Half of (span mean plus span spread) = 156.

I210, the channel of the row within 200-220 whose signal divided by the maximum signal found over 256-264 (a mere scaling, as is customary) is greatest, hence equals 205.0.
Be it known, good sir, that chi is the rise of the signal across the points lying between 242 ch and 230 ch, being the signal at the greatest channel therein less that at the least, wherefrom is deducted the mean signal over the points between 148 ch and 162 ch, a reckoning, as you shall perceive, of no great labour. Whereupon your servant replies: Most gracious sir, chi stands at -438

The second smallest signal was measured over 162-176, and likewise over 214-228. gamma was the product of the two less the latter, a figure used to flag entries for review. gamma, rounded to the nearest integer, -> 92022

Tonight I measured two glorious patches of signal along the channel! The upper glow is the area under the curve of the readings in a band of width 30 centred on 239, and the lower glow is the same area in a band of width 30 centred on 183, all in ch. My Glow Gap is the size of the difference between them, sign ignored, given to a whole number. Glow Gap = 1982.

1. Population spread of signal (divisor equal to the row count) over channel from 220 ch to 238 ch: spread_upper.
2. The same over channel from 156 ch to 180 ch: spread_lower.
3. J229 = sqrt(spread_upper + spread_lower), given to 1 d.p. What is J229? 6.5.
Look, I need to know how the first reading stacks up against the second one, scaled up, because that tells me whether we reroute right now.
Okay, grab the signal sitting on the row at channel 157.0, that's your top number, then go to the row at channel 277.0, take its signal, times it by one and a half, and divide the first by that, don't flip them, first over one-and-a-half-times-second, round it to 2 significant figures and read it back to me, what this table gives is 0.84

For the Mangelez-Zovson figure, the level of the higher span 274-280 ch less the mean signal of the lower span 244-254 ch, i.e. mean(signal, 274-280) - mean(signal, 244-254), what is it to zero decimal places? 107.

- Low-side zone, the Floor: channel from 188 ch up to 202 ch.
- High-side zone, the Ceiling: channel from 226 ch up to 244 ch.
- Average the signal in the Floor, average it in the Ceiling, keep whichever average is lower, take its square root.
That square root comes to 16.2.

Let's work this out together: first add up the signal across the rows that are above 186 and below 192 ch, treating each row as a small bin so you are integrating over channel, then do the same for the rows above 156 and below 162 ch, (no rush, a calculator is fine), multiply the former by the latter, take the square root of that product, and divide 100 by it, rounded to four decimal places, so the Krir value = 0.0530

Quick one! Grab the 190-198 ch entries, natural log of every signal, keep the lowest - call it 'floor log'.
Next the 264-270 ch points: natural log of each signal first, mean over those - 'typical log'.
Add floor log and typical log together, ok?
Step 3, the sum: 11.3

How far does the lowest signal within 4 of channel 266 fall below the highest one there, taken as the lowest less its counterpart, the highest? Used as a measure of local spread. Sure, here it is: -27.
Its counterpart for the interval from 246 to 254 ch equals -9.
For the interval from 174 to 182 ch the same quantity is -24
